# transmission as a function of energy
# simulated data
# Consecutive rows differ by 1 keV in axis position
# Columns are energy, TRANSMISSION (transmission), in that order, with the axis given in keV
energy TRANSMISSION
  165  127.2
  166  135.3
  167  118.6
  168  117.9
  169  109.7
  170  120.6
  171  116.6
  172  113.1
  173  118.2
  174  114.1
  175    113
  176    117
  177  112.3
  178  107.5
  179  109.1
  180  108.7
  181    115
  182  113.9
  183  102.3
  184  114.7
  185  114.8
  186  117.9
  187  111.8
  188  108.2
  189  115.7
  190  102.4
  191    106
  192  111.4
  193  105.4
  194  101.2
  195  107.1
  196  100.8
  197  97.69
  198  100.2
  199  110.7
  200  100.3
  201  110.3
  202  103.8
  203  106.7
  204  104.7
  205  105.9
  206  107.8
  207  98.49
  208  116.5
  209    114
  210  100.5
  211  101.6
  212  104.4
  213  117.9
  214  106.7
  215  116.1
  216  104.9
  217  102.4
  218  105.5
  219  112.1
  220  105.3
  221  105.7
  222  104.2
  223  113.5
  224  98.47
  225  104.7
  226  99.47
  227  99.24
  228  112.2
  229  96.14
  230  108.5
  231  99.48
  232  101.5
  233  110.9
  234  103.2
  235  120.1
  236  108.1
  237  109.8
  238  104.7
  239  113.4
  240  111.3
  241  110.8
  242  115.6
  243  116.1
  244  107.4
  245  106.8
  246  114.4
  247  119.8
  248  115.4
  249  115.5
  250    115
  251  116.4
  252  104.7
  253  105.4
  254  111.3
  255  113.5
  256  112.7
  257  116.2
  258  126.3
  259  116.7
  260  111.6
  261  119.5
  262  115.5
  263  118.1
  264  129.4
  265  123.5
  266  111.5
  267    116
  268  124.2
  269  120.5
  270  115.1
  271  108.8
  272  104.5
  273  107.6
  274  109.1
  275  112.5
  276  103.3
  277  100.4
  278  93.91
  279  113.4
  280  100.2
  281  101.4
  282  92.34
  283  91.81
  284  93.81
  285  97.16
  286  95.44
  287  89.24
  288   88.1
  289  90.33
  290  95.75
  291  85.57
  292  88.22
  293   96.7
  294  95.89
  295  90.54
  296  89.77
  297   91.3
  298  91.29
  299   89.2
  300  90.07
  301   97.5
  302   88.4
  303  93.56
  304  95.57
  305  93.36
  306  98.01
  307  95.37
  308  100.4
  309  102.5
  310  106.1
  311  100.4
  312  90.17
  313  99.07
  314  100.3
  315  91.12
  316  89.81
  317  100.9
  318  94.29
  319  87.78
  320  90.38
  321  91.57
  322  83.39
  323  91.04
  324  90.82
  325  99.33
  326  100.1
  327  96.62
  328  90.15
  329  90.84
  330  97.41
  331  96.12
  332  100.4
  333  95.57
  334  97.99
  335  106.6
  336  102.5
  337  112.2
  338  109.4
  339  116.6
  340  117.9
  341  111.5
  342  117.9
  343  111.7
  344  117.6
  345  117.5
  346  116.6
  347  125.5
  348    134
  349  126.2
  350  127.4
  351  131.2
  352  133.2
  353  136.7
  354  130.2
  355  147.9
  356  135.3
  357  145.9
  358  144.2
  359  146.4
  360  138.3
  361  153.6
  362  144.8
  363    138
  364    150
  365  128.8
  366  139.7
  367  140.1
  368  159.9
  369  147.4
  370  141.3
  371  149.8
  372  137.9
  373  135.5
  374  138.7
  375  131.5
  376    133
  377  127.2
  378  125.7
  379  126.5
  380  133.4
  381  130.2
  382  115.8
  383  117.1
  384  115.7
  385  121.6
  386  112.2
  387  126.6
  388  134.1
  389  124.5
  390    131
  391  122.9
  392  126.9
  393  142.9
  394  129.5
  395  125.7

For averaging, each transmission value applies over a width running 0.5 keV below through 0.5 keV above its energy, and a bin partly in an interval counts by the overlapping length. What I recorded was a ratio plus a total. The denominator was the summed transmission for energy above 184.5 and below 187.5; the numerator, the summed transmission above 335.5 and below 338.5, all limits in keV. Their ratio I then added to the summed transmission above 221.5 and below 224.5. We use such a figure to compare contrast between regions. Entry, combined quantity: 317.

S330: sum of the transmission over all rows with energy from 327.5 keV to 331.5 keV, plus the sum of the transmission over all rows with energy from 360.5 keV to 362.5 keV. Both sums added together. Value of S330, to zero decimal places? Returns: 673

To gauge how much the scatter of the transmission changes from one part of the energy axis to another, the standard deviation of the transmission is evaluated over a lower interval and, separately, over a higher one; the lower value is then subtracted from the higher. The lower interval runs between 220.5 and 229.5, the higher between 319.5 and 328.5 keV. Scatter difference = -0.8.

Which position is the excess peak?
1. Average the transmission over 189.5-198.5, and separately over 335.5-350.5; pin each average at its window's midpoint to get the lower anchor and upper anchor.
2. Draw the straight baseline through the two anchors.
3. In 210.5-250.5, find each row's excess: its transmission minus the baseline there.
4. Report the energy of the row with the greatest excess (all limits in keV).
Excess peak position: 235 keV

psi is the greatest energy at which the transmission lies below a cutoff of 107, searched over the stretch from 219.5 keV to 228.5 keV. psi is 227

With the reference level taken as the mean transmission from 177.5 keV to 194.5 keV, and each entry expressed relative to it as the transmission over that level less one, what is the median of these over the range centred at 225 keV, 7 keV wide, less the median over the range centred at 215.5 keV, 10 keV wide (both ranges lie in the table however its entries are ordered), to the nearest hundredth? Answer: -0.01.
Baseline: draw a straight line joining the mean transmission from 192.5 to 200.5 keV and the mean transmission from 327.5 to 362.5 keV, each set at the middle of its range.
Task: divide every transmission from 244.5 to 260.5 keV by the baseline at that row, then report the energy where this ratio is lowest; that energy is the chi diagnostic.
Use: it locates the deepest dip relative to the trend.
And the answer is 252 keV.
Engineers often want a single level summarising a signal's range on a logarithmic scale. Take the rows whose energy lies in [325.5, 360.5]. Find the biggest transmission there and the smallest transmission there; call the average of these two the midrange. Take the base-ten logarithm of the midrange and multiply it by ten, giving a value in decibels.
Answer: 20.8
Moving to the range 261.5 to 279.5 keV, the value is 20.5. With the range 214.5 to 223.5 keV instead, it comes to 20.4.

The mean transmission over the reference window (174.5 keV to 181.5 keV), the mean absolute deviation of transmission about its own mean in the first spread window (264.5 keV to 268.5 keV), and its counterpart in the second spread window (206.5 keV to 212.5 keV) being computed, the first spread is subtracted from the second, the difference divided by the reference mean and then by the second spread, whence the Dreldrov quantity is 0.0017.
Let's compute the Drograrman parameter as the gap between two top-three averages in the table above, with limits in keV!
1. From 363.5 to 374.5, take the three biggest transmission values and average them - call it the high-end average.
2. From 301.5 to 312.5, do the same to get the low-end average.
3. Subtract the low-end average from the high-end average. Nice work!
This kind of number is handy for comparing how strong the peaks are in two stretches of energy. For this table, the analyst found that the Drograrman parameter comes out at 50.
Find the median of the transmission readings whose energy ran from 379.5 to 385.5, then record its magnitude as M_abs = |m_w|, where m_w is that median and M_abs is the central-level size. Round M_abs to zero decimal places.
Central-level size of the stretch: 119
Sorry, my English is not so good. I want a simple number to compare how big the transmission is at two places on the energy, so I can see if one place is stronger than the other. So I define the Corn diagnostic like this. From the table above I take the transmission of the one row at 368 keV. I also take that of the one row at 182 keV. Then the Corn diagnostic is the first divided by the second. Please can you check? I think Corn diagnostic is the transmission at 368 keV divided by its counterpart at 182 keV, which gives 1.40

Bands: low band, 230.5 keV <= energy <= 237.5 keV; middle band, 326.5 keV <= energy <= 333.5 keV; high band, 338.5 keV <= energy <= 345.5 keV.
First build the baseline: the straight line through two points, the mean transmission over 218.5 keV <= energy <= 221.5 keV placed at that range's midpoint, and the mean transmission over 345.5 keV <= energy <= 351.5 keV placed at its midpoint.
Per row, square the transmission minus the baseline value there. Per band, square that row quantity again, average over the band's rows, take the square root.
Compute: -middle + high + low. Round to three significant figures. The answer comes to -674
